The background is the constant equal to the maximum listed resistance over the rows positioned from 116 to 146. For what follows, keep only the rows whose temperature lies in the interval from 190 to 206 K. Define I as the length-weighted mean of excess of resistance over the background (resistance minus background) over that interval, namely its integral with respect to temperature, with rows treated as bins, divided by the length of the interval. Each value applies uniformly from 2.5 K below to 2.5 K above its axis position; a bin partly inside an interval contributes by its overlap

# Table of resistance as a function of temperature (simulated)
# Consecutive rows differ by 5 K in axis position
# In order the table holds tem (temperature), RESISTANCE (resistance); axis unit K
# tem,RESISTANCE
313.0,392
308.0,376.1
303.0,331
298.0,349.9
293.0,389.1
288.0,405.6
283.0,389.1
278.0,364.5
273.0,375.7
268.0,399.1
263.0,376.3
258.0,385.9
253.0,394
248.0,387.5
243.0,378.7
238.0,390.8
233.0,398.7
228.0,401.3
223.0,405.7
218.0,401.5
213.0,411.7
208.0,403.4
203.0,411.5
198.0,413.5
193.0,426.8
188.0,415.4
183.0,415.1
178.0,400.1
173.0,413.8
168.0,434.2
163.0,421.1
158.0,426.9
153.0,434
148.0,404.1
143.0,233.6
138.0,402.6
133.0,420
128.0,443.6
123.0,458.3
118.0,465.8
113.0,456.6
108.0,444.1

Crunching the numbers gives -49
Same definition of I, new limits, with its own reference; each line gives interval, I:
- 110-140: -24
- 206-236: -62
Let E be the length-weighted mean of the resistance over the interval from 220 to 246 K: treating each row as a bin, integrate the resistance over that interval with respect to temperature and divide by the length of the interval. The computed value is 395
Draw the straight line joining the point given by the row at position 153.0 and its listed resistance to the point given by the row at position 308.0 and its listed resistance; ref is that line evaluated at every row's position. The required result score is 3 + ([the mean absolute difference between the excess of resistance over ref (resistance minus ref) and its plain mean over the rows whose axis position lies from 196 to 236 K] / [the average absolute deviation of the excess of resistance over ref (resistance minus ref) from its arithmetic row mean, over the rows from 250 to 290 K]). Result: 3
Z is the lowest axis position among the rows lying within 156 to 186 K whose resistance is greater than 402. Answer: 158.0 K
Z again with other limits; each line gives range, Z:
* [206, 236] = 208.0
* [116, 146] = 118.0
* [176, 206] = 183.0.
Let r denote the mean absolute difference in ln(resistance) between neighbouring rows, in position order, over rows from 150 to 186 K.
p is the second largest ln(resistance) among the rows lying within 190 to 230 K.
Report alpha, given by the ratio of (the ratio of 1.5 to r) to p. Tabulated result 8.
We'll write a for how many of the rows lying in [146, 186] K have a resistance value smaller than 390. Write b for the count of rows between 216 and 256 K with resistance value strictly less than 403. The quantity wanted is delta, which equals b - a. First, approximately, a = 0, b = 7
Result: 7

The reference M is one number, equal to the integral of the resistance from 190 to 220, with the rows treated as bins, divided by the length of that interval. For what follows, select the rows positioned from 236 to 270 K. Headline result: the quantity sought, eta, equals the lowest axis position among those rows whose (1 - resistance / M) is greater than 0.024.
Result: 238.0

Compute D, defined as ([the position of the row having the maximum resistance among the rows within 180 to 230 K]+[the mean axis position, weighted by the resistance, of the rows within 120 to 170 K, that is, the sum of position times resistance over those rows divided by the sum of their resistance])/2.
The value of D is 169.2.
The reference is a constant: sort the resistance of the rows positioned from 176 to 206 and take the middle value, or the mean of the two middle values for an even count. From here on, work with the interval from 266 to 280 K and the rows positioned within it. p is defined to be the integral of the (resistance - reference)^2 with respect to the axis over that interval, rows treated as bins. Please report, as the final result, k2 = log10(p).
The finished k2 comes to 4.3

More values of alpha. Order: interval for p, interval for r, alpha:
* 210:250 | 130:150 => 1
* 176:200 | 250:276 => 6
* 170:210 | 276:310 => 3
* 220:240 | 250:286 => 6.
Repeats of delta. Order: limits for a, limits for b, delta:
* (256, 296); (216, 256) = 1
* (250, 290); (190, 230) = -3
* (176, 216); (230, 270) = 8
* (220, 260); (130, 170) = -1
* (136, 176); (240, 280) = 7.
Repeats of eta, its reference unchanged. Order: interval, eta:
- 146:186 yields 178.0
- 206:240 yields 218.0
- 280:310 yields 283.0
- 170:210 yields 178.0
